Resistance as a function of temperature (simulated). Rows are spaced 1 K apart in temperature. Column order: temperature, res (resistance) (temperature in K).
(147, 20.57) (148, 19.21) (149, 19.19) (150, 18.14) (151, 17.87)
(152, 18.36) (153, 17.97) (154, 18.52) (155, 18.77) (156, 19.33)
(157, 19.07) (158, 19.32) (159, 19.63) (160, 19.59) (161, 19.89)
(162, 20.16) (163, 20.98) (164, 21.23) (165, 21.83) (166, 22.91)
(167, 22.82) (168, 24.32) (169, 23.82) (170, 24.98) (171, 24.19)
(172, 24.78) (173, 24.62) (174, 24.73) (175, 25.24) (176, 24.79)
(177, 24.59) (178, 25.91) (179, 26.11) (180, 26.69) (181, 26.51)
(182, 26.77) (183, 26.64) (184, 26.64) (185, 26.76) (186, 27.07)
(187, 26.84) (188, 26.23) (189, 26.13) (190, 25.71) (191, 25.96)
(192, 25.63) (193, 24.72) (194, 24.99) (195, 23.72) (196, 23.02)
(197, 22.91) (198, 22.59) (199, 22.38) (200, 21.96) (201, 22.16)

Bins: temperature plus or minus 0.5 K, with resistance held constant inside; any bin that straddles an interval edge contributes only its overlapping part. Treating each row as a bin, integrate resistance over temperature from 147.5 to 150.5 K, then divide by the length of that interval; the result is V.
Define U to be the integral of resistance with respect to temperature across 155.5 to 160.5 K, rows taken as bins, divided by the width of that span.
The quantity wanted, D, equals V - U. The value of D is -0.5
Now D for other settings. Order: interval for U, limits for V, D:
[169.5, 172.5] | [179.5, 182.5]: 2.0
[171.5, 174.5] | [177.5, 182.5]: 1.7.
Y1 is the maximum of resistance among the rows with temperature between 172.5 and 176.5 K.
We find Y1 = 25.24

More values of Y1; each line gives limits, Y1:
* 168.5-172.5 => 24.98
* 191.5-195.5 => 25.63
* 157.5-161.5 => 19.89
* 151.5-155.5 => 18.77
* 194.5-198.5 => 23.72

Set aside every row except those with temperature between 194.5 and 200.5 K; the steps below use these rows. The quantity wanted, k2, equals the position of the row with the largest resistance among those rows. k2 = 195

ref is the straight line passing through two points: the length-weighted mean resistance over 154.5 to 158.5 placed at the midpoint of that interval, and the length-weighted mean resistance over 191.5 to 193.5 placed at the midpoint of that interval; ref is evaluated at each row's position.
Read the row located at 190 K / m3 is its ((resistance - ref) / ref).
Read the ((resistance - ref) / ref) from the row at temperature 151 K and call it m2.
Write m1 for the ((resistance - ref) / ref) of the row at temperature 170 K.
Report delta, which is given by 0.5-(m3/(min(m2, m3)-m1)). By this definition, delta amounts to 0.7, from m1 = 0.17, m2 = -0.02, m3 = 0.039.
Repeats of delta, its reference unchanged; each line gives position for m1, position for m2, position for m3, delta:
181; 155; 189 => 0.9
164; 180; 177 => -1.4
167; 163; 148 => 2.1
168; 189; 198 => 0.0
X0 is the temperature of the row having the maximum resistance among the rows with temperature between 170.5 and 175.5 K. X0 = 175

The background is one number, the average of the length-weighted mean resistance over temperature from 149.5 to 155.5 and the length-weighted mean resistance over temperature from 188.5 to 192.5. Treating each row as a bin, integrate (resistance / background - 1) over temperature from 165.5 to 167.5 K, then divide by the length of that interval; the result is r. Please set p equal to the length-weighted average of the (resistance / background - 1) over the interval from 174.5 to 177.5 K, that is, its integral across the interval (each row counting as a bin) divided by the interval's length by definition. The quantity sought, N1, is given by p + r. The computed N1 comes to 0.16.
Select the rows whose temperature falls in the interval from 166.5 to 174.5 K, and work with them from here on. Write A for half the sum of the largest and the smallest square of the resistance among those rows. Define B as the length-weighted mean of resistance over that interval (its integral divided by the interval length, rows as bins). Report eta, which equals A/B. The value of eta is 23.6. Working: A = 572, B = 24.3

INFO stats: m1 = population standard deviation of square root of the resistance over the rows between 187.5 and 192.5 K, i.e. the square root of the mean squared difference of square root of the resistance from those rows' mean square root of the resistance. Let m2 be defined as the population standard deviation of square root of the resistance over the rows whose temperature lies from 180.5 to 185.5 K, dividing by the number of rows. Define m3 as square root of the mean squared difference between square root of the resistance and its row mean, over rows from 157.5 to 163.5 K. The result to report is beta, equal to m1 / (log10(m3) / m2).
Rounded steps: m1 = 0.02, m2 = 0.01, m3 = 0.060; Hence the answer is -0.0002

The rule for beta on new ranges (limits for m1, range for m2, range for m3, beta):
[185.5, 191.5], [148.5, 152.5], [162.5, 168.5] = -0.0029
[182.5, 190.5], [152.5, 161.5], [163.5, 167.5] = -0.0024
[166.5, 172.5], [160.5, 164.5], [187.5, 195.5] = -0.0040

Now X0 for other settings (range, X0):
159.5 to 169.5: 168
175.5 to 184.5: 182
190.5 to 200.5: 191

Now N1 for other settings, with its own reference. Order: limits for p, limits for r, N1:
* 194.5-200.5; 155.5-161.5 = -0.09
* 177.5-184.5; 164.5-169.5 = 0.25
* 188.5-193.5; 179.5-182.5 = 0.37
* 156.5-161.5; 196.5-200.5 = -0.10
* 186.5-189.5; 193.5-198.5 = 0.26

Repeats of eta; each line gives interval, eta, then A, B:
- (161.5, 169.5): 22.4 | 499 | 22.3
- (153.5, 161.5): 19.2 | 369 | 19.3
